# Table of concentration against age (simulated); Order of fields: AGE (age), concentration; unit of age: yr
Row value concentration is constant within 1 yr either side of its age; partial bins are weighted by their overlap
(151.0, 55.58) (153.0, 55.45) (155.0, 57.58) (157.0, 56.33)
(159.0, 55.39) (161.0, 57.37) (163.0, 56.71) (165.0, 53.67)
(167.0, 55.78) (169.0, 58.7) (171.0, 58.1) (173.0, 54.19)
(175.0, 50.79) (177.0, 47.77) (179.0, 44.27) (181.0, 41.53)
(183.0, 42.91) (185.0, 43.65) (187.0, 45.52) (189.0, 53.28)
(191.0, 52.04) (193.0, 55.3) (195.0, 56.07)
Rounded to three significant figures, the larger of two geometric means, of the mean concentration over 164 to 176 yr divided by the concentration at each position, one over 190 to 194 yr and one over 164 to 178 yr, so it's 1.03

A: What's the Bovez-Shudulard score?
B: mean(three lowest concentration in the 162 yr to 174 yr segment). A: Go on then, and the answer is 55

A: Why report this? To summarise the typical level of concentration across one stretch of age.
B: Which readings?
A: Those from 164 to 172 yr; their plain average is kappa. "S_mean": 57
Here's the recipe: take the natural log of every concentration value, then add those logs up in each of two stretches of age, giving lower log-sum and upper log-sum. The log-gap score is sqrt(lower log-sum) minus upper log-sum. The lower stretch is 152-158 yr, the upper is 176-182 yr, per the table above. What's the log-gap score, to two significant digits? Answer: -7.9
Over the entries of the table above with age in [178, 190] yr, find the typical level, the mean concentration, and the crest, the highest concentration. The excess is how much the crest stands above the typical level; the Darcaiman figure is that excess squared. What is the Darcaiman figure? 65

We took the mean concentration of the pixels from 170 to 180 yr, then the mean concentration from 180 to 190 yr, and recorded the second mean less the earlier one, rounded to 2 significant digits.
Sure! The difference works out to -5.6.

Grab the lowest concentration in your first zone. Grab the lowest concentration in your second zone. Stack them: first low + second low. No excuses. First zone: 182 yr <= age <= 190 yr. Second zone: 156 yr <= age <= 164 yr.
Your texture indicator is 98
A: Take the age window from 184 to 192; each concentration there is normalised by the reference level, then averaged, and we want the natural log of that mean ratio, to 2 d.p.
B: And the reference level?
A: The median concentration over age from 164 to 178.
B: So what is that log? -0.11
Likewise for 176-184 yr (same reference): -0.21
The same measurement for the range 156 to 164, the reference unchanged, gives 0.04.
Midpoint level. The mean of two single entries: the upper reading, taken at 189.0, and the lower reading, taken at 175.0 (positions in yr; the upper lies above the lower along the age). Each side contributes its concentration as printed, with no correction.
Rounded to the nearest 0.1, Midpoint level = 52.0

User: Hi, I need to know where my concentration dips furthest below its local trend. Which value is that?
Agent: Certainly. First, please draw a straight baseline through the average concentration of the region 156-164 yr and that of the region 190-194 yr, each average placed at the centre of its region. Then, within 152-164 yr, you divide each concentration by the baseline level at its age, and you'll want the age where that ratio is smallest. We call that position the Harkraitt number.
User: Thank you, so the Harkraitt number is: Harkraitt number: 153.0 yr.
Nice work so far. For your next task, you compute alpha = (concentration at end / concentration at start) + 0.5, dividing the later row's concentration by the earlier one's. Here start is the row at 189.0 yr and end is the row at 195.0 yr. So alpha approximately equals 1.55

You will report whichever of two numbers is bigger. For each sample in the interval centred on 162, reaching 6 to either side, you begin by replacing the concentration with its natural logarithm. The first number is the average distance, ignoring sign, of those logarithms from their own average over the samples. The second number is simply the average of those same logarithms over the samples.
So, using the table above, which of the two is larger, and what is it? 4.02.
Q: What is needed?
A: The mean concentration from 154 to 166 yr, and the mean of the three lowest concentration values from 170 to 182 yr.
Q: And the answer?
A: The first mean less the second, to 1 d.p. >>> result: 11.7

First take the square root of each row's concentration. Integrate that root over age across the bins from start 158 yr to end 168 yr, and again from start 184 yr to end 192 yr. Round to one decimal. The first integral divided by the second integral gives 1.3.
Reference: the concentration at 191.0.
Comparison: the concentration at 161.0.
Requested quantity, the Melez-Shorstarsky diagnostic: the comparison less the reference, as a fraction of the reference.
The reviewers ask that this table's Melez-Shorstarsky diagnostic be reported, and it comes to 0.10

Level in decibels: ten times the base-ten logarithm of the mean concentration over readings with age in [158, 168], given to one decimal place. 17.5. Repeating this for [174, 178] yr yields 16.9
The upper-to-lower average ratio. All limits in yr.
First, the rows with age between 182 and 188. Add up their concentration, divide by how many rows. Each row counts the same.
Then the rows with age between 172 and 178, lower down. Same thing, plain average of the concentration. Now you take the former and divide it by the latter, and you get 0.86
